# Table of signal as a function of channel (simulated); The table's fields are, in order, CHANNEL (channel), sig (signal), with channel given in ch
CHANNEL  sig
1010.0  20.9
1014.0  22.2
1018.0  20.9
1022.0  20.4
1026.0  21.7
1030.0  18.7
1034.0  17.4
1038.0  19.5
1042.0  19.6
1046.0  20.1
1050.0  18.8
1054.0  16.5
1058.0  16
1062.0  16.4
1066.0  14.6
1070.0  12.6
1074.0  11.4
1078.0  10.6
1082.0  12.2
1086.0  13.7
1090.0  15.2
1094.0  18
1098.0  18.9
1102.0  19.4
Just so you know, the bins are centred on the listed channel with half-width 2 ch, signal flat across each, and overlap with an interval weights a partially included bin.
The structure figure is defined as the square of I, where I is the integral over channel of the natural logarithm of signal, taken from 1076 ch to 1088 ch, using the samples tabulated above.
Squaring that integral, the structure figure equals 895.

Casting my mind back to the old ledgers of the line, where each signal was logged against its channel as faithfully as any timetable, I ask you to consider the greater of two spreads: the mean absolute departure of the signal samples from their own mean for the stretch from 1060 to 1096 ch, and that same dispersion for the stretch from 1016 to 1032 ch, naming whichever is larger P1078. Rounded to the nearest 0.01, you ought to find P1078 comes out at 1.95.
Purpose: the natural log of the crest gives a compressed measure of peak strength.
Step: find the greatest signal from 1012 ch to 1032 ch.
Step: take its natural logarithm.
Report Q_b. 3.10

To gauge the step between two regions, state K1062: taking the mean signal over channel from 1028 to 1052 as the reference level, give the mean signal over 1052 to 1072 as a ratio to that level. 0.80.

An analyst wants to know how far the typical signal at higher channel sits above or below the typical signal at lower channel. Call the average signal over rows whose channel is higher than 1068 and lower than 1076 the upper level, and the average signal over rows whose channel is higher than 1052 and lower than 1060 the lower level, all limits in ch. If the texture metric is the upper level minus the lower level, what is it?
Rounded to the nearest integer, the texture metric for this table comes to -4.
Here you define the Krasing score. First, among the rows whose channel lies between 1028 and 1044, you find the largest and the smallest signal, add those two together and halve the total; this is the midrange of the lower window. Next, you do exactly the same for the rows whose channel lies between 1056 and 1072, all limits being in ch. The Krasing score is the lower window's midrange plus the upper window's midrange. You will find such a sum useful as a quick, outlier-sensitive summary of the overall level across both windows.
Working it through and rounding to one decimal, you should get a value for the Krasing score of 33.0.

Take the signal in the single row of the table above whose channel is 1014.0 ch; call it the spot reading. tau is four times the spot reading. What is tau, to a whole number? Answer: 89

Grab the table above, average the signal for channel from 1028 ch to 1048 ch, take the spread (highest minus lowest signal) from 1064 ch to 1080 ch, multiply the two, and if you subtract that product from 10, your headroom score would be -66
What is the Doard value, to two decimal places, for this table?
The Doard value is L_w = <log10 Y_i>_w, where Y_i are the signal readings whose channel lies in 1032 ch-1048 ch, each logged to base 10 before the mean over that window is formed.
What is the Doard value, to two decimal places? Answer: 1.28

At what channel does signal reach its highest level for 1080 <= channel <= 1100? 1098.0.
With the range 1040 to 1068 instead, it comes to 1046.0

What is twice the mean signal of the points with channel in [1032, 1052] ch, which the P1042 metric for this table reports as 38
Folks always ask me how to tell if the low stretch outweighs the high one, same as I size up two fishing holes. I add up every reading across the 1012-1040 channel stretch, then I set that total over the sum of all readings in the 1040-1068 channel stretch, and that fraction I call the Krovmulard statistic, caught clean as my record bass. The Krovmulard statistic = 1.2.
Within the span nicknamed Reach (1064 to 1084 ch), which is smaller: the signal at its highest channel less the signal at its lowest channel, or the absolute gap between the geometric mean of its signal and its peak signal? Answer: -2.4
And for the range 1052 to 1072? -3.9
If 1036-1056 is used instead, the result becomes -3.0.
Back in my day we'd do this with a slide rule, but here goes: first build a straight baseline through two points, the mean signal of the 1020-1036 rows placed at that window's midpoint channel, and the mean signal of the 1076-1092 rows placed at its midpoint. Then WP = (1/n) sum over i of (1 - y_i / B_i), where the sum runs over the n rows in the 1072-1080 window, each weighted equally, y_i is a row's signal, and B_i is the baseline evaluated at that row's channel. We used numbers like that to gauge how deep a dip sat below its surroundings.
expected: 0.21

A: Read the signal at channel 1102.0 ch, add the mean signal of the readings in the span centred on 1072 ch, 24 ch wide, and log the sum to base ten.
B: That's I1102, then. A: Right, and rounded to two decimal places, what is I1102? 1.51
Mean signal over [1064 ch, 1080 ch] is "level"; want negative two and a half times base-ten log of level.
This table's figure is -2.72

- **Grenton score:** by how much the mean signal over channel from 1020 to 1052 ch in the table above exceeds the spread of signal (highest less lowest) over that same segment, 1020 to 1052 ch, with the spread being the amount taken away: 15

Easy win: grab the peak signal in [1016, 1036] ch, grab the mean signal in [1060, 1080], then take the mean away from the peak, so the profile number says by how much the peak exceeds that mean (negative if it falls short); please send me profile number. 9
